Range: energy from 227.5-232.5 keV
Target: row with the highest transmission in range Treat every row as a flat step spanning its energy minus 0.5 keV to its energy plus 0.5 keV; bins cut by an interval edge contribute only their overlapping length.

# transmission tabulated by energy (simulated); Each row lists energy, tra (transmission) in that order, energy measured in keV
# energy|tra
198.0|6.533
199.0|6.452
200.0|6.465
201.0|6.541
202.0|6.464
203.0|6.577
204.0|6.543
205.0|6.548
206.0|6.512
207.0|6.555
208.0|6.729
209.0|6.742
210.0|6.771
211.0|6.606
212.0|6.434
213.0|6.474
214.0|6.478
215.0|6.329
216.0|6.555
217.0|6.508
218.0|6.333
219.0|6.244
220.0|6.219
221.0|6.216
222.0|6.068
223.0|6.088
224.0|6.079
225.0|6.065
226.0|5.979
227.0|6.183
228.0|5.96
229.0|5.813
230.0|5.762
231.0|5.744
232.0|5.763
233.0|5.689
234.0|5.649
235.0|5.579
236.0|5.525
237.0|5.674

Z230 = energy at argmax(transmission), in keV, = 228.0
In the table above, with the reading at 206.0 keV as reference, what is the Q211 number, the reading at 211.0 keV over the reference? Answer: 1.01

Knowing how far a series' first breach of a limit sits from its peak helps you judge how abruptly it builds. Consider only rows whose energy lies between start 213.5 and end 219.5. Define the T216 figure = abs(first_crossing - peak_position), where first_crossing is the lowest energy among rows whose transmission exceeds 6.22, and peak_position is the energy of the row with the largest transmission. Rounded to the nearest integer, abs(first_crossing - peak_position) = 2 keV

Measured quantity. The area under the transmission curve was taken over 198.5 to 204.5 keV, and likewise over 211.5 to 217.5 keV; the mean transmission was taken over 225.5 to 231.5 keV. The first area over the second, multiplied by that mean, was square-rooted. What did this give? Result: 2.44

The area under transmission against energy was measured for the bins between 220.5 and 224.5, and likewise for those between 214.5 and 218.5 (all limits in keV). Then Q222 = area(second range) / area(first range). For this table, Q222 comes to 1.05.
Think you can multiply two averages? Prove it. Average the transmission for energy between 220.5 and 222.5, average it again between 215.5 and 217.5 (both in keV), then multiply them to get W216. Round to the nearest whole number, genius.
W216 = 40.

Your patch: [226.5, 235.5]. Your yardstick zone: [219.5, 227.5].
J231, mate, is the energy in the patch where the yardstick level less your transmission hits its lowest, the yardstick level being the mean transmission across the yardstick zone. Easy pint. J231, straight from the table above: 227.0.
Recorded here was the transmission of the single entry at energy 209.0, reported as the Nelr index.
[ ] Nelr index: 6.742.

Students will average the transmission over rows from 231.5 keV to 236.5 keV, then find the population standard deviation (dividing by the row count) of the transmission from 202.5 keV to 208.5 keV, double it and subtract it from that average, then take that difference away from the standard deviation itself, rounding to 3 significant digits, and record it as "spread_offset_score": -5.43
